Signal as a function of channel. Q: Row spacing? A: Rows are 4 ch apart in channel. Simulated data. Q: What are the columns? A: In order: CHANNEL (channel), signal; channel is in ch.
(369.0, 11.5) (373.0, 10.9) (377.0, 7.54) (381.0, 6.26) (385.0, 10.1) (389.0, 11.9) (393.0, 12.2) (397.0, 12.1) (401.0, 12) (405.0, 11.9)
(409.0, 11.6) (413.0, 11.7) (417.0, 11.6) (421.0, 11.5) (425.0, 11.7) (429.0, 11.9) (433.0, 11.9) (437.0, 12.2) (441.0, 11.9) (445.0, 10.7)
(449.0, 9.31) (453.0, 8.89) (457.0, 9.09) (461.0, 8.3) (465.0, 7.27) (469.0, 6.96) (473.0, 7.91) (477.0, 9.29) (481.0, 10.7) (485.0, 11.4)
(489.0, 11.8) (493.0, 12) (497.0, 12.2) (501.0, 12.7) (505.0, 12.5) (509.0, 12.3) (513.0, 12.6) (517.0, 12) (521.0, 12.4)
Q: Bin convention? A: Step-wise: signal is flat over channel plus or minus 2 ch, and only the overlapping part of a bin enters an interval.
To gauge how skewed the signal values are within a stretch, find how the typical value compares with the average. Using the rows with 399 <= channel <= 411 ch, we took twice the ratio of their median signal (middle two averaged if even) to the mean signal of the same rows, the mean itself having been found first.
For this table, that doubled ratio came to 2.01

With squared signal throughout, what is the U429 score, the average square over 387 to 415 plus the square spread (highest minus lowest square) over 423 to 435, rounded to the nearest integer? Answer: 147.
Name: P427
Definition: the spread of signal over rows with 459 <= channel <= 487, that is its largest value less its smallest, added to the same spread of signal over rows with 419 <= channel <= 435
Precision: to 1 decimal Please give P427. 4.8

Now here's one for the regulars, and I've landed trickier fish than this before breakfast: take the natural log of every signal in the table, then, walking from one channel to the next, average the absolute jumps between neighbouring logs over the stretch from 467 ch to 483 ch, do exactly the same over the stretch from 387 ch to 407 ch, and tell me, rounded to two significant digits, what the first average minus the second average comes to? 0.13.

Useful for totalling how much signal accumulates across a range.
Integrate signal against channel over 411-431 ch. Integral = 234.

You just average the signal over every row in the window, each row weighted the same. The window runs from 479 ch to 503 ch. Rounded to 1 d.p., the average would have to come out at 11.8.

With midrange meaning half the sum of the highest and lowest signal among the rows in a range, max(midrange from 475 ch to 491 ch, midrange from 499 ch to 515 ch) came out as 12.5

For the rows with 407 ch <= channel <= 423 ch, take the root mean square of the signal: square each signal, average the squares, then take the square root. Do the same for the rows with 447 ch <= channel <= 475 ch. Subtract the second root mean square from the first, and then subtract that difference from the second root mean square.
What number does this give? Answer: 5.0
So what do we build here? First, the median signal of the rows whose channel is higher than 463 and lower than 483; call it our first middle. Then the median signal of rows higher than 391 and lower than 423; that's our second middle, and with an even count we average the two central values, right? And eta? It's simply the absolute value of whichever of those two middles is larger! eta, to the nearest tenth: 11.8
